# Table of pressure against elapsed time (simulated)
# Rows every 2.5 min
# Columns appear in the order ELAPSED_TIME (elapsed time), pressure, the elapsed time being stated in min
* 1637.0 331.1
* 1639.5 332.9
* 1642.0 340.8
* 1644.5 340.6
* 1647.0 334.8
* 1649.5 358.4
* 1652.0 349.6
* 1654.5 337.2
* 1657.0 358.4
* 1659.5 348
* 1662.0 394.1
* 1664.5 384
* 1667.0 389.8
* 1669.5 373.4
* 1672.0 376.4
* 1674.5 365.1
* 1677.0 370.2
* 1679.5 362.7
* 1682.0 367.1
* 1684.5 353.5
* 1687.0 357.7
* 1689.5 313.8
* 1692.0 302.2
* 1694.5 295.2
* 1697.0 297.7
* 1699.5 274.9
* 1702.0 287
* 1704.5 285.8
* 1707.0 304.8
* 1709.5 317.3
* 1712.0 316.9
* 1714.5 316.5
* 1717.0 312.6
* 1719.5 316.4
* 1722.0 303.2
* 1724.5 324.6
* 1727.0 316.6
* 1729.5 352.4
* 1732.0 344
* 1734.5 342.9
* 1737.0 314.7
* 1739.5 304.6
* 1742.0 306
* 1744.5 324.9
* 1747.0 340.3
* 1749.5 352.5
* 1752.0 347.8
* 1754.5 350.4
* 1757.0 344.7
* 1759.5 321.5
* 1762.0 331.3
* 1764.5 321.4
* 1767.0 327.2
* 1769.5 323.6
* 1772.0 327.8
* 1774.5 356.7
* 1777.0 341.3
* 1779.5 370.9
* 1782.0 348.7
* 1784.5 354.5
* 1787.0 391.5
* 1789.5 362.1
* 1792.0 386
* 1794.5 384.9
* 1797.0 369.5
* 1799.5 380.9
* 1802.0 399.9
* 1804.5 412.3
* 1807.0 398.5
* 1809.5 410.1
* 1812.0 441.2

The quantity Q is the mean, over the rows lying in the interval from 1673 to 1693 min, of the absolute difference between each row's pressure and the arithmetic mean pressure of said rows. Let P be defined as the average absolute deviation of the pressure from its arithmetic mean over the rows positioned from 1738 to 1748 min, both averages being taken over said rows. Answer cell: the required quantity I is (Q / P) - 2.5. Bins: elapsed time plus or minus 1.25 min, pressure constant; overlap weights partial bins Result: -1.00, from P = 14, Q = 21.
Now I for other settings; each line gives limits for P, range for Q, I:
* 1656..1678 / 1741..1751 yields -1.14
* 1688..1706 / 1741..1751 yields -0.89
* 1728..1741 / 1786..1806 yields -1.85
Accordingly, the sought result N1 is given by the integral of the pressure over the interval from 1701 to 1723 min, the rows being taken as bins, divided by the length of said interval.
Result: 307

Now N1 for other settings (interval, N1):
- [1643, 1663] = 352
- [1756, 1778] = 333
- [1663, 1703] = 343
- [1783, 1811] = 387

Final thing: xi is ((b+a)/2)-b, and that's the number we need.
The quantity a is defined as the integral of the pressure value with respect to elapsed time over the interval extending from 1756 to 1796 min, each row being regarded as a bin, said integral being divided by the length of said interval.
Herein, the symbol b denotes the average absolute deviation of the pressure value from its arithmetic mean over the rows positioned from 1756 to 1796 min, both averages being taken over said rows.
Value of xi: 165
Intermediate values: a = 350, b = 20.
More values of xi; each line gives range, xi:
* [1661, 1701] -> 158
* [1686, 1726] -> 147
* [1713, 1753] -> 155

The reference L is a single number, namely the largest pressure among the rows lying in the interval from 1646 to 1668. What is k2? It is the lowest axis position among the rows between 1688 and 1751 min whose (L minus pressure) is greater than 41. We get 1689.5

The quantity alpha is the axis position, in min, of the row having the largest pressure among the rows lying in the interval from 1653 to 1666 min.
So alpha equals 1662.0 min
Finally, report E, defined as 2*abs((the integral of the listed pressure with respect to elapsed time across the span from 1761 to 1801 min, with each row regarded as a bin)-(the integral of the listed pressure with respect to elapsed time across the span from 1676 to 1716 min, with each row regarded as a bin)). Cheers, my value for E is 2838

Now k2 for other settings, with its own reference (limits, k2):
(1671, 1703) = 1689.5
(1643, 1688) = 1644.5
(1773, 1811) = 1777.0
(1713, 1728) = 1714.5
